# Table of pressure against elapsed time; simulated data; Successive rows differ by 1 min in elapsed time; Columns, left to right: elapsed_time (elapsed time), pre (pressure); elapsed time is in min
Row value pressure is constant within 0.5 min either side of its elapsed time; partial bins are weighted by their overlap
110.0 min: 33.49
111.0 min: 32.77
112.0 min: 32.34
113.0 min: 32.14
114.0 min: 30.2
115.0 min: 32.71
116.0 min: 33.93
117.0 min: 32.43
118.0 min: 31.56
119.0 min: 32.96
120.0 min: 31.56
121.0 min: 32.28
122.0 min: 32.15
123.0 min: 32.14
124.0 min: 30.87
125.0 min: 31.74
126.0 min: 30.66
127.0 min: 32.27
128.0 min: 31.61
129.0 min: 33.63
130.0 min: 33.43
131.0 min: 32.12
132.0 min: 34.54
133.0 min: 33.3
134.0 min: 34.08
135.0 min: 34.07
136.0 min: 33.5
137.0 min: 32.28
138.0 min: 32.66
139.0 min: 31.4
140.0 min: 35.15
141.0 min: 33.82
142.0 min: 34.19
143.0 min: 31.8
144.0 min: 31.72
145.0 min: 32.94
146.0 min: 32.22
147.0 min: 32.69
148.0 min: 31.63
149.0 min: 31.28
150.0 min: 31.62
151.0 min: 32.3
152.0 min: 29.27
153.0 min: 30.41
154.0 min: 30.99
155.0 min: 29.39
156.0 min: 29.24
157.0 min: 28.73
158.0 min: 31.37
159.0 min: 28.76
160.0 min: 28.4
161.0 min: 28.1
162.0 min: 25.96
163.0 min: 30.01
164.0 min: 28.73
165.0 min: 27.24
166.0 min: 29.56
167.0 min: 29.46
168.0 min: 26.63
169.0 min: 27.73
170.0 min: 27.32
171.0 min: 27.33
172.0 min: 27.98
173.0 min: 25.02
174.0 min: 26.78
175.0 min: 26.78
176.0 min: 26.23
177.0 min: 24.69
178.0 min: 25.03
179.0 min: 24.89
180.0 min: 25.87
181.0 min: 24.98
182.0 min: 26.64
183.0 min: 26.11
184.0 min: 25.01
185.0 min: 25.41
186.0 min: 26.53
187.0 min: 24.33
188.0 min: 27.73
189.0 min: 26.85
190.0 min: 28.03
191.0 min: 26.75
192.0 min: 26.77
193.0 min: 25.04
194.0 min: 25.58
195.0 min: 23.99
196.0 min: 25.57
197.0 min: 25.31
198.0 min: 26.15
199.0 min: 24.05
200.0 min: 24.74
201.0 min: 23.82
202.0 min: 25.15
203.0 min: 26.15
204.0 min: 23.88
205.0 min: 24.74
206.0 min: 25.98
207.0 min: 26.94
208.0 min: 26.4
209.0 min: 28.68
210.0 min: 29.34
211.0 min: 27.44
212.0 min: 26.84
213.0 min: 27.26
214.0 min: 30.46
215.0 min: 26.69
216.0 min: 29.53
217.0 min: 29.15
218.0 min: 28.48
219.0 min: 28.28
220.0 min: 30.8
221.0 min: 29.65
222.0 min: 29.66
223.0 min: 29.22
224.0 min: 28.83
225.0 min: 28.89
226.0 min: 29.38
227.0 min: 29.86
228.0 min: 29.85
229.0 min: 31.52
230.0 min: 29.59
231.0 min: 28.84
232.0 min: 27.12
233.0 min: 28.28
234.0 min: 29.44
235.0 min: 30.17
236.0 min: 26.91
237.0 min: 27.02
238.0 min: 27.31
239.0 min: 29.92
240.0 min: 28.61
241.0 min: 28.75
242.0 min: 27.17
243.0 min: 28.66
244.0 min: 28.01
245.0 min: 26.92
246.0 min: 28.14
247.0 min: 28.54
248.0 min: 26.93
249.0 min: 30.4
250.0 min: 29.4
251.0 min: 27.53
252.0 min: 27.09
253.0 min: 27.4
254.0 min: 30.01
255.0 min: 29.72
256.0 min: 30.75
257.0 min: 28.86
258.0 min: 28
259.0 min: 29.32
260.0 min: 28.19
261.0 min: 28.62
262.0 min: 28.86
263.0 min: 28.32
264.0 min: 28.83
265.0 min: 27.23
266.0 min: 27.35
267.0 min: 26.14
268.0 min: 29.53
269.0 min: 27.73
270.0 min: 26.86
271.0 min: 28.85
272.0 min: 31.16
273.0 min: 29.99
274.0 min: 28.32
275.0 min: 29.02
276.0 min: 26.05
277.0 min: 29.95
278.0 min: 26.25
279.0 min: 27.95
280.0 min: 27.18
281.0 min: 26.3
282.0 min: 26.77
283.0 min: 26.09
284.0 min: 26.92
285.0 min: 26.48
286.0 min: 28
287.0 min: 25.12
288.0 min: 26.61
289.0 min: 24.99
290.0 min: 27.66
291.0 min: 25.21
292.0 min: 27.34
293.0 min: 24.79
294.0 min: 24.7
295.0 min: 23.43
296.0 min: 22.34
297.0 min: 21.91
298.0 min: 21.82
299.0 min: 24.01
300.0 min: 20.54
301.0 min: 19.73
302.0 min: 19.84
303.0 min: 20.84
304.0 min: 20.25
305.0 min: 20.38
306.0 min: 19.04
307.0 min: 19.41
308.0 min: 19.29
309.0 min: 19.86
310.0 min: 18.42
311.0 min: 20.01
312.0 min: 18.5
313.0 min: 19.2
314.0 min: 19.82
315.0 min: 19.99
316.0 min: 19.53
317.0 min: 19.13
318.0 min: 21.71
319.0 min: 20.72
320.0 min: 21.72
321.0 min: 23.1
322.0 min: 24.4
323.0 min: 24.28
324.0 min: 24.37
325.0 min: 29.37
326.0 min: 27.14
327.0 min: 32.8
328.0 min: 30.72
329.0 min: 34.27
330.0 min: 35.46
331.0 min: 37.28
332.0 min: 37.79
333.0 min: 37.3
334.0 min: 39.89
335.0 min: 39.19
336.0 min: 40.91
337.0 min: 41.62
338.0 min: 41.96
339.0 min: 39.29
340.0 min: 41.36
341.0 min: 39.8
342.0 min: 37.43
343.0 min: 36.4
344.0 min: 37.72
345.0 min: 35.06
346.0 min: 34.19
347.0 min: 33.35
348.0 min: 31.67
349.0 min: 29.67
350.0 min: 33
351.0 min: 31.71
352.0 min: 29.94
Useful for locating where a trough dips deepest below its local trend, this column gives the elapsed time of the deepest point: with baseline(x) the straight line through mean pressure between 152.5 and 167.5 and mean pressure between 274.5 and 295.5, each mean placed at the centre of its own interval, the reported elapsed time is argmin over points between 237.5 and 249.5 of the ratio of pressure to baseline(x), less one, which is 245.0 min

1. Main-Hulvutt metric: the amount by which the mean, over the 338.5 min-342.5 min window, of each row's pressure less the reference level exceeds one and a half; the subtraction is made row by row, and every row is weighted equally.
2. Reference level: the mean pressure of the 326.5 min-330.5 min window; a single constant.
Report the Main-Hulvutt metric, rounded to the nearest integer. 5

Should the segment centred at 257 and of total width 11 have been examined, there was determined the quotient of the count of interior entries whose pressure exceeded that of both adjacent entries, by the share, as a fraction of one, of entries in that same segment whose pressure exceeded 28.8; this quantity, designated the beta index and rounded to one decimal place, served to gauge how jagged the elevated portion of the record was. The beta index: 5.5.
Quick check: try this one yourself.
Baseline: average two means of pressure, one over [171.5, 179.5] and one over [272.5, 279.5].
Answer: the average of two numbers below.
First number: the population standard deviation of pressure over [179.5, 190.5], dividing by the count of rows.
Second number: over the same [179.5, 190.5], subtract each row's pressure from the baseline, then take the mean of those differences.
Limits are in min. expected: 1.0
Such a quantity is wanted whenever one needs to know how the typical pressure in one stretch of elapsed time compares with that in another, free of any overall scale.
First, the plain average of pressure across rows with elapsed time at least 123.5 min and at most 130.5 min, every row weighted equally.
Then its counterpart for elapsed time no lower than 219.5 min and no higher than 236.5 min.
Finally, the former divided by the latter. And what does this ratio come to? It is 1.09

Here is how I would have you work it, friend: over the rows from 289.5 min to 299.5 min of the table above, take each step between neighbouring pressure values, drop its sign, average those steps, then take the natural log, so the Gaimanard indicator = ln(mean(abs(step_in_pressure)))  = 0.3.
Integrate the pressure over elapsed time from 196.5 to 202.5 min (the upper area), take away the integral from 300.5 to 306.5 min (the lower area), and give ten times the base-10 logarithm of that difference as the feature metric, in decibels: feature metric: 14.6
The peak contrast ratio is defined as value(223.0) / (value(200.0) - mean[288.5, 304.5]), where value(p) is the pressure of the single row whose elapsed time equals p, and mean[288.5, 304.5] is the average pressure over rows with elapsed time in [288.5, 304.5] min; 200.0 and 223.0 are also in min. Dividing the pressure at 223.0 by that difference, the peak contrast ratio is 18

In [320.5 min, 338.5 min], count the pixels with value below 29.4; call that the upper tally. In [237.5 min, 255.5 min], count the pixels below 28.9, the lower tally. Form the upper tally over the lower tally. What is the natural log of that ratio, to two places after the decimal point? -0.77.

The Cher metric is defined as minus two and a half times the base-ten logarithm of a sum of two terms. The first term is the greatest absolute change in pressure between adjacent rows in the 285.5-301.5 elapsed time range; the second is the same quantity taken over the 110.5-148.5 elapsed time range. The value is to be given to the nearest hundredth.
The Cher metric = -2.15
